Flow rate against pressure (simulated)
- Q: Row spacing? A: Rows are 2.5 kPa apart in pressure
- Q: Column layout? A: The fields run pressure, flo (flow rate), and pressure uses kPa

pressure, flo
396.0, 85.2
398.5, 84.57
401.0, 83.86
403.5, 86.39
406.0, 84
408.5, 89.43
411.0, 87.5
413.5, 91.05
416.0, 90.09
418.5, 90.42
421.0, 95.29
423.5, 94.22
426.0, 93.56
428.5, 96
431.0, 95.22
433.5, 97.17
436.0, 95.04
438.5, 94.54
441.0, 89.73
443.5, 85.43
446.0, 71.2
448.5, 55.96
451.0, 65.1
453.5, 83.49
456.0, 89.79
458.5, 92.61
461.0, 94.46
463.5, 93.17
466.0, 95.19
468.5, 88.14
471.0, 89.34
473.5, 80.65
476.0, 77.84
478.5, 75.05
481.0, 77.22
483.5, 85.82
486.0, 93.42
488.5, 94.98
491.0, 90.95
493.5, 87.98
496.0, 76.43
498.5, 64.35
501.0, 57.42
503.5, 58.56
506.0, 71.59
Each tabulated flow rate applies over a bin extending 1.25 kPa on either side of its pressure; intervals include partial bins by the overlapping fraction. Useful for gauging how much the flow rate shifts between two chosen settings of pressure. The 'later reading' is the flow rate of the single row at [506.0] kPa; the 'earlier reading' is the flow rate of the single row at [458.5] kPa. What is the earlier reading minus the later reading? 21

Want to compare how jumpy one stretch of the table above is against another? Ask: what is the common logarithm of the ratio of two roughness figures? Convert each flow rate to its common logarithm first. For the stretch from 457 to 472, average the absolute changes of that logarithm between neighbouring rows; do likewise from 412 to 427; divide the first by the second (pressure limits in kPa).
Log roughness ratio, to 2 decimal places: 0.23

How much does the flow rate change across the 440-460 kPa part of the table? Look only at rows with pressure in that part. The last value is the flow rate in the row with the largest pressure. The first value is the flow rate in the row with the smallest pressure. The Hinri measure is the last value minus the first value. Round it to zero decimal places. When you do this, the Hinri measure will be 3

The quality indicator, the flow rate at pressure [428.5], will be 96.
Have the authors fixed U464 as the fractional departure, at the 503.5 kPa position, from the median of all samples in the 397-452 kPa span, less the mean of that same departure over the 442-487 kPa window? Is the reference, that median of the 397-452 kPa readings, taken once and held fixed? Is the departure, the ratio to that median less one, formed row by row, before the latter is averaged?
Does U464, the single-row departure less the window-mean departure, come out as -0.27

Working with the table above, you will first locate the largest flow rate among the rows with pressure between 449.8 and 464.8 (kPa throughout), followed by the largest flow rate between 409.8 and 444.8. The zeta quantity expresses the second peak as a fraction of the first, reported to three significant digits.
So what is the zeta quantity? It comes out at 1.03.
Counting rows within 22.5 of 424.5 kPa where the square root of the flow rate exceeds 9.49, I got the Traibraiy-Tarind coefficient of 11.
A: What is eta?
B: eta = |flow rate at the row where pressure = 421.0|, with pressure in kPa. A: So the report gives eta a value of 95.3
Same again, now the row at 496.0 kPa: 76.4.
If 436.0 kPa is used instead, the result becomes 95.0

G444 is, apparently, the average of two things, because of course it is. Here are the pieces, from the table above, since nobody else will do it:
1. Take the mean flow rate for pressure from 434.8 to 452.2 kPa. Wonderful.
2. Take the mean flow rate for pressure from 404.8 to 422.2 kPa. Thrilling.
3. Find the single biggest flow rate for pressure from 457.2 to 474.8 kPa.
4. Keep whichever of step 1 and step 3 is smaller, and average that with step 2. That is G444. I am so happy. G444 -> 84.6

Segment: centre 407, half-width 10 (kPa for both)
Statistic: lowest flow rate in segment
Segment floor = 83.86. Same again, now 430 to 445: 85.43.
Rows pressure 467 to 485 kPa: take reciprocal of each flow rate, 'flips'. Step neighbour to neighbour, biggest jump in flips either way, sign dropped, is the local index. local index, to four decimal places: 0.0013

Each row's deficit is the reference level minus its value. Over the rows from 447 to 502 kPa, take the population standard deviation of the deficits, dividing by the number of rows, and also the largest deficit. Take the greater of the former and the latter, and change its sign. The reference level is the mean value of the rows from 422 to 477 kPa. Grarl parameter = -31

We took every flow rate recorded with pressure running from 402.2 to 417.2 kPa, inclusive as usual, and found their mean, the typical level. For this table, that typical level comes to 88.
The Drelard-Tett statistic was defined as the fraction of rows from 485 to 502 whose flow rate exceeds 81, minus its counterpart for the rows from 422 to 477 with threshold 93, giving 0.12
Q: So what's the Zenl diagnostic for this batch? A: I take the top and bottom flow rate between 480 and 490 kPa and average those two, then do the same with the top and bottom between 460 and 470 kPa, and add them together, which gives 178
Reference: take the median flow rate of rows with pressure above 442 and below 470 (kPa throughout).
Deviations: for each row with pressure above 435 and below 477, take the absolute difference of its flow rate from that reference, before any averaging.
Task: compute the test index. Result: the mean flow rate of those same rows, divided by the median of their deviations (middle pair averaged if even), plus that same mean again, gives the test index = 98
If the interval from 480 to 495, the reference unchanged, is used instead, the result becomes 110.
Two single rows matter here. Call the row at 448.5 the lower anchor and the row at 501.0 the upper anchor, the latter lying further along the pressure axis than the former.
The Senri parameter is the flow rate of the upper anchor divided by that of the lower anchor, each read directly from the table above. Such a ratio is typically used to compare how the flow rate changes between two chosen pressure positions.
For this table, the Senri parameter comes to 1.03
